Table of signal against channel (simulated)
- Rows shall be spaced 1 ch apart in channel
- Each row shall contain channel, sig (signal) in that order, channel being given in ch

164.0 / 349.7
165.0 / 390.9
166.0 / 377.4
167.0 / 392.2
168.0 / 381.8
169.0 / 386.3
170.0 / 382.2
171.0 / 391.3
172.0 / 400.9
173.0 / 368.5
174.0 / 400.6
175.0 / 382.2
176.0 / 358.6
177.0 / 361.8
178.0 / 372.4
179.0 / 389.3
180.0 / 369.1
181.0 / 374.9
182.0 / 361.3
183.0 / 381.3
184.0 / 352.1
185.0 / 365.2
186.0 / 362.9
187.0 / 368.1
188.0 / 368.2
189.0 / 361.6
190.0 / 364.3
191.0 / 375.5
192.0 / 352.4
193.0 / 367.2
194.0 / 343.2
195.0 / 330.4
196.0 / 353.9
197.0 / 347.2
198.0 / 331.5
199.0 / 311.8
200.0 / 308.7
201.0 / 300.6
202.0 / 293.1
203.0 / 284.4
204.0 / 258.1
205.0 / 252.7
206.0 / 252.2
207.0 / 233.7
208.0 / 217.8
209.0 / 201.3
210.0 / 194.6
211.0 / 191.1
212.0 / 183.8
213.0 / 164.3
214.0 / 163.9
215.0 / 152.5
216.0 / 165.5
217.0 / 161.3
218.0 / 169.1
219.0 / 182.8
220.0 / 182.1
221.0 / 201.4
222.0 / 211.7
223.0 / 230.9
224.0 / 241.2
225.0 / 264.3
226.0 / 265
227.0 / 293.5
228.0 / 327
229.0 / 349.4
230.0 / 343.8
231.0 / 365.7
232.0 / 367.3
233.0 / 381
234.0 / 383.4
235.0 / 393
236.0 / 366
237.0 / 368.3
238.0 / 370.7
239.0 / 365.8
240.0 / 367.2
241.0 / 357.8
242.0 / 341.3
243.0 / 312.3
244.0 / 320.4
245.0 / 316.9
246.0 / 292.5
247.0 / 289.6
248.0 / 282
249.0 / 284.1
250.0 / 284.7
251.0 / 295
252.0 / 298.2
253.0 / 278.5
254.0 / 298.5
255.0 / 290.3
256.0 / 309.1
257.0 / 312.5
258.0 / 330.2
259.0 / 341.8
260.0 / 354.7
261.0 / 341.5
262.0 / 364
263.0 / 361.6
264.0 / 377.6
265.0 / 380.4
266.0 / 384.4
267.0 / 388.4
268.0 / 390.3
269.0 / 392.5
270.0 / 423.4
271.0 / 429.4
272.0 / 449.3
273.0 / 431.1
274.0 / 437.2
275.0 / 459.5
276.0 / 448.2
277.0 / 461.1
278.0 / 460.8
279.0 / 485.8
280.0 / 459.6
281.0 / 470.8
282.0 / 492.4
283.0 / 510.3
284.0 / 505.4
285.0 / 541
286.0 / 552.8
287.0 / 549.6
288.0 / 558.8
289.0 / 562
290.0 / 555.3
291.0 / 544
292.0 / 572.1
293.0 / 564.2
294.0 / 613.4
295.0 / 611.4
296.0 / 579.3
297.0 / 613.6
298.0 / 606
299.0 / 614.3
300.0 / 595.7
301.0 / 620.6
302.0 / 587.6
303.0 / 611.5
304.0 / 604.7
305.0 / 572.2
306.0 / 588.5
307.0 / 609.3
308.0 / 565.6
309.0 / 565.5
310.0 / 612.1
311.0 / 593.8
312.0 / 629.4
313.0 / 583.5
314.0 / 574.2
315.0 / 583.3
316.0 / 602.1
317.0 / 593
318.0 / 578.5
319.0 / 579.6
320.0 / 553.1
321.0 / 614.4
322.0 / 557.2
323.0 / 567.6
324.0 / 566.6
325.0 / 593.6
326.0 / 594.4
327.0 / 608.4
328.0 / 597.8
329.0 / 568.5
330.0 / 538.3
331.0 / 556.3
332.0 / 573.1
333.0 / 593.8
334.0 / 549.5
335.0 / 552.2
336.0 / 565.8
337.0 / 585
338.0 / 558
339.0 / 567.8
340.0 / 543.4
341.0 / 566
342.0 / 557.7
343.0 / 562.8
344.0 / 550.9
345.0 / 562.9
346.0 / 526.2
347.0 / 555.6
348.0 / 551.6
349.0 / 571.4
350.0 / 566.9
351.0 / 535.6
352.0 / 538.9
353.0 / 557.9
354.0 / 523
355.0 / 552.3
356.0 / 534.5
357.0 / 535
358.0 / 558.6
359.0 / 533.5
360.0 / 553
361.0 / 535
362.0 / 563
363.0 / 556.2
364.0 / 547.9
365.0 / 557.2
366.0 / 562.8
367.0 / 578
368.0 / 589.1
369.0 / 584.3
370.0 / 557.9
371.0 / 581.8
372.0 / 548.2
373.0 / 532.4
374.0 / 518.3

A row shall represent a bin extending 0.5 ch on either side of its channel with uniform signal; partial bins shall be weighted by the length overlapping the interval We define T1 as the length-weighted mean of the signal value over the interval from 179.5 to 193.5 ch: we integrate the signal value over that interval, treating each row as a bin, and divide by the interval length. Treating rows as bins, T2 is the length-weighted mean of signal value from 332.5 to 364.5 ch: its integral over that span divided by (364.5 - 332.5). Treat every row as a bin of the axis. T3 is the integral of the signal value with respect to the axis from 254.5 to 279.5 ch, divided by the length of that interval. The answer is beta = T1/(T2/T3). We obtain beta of 259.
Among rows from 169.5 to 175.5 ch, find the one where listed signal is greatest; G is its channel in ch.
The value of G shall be 172.0 ch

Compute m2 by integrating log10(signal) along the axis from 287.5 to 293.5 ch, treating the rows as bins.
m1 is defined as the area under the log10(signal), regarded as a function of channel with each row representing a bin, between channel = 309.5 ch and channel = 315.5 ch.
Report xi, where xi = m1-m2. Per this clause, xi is 0.2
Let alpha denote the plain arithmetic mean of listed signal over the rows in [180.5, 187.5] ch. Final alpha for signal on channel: 367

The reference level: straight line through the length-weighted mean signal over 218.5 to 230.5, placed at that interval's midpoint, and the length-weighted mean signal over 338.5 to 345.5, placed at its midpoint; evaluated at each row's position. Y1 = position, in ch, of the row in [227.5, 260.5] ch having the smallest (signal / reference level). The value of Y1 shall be 253.0 ch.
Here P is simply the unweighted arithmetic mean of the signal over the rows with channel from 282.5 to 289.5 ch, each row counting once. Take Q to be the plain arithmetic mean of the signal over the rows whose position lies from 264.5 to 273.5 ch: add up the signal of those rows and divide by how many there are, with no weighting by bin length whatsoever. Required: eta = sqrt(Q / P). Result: 0.9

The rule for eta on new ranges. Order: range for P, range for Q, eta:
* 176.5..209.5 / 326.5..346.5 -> 1.3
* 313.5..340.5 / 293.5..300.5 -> 1.0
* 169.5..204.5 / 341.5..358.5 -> 1.2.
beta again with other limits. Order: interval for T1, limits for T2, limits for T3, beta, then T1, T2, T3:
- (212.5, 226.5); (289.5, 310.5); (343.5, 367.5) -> 183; 197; 591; 550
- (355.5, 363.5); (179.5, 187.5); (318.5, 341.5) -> 851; 546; 367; 572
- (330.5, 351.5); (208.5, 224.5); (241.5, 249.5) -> 911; 560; 187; 305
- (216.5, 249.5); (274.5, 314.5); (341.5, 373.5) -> 299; 301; 558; 554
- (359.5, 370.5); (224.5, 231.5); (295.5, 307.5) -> 1070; 562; 316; 600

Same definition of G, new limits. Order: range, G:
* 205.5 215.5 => 206.0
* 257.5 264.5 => 264.0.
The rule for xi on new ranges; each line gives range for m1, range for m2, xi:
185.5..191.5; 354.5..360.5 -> -1.0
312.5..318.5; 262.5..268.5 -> 1.1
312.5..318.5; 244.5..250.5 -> 1.8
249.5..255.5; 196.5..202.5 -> -0.2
